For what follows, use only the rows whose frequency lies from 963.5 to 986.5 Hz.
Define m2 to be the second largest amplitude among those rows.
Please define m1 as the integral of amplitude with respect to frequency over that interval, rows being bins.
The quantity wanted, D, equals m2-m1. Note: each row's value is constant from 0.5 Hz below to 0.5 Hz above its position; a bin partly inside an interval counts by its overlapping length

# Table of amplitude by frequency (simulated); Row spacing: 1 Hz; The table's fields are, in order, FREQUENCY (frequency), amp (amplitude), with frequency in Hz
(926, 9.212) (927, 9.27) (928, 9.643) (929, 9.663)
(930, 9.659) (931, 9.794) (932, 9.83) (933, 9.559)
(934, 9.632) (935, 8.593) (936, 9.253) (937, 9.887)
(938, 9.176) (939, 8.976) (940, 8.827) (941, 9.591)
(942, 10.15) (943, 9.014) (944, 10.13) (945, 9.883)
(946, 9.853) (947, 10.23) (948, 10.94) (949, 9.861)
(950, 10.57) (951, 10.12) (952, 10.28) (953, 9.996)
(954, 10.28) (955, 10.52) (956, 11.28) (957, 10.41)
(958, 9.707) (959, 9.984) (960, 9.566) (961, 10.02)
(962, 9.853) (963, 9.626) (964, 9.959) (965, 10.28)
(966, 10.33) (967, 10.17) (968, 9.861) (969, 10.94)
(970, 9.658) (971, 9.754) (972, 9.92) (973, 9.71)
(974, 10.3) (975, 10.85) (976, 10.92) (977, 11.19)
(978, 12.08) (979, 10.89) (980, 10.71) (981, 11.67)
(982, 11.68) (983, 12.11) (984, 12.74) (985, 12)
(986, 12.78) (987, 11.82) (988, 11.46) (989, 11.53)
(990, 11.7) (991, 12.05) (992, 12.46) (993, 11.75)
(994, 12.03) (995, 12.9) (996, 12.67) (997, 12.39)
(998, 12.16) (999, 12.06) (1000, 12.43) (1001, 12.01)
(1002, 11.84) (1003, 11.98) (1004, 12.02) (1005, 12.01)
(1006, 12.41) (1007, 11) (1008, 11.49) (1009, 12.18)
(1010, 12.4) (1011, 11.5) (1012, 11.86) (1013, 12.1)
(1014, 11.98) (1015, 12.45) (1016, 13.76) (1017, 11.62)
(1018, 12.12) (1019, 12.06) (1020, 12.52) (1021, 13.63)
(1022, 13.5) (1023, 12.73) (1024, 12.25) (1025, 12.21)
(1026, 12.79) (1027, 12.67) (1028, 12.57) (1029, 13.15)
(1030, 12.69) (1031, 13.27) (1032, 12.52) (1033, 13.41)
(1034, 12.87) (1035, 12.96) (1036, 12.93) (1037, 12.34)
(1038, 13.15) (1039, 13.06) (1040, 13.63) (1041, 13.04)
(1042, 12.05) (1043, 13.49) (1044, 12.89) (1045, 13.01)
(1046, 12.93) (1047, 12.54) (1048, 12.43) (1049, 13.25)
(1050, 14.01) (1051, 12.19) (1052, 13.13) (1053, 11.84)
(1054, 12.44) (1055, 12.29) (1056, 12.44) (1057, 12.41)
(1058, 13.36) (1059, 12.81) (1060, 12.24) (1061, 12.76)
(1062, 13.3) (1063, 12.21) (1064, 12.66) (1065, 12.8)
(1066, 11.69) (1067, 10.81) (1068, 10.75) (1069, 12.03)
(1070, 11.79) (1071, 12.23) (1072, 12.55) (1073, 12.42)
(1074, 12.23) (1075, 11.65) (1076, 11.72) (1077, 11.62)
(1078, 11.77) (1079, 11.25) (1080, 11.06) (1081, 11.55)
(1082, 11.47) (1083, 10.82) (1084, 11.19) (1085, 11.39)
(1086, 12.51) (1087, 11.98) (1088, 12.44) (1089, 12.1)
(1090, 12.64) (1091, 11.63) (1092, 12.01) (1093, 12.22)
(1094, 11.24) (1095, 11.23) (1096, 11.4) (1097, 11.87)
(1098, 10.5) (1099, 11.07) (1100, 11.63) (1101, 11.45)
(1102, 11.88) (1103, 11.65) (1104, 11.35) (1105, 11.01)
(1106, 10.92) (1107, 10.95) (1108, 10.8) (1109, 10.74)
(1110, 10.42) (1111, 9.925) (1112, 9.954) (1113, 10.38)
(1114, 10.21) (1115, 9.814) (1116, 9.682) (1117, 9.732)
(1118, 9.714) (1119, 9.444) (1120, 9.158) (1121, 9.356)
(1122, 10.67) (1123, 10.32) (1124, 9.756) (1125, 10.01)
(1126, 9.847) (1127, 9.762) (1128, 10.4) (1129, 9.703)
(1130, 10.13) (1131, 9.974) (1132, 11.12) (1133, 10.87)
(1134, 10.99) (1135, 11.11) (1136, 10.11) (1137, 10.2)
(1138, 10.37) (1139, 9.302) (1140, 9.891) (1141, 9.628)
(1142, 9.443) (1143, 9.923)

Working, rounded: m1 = 251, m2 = 12.74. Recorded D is -238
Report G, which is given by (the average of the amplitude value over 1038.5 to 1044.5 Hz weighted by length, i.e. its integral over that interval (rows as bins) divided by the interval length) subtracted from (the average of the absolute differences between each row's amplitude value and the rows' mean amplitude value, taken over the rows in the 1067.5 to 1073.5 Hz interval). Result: -12.6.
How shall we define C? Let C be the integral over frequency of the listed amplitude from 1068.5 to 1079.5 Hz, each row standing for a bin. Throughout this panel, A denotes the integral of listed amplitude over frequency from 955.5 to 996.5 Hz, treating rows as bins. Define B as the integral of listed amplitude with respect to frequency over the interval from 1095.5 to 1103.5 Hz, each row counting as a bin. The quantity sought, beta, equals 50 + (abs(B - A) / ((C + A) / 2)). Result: 51.2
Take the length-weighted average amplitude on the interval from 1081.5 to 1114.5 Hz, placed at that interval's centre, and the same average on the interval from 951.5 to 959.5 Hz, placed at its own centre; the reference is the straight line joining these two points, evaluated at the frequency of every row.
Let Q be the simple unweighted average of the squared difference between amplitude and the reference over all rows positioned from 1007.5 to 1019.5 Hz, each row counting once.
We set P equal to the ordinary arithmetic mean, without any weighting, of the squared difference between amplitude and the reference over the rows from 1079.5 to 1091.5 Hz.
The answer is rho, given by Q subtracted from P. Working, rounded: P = 0.6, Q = 2.3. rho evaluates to -1.8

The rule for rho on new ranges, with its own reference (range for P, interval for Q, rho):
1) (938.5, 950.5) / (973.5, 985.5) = -0.8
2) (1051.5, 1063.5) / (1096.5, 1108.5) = 2.5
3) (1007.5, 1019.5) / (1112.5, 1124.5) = -0.4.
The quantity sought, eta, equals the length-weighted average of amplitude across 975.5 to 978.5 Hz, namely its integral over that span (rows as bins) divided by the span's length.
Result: 11.4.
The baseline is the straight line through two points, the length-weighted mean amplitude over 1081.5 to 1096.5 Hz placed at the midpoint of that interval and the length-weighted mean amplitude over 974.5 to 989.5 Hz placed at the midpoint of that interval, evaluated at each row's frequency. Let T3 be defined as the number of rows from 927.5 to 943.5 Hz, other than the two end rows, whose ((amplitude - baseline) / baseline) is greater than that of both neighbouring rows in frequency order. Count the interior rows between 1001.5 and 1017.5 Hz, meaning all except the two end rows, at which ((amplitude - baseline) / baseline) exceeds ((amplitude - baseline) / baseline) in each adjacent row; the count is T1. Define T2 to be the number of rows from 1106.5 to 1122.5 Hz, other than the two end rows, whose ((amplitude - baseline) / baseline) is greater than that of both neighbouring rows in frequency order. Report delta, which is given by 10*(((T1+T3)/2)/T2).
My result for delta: 25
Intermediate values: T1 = 5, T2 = 2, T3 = 5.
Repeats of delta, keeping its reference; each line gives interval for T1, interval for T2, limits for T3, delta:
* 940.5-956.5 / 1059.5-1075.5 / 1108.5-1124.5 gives 10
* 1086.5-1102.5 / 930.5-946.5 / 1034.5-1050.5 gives 9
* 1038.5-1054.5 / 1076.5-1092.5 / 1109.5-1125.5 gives 8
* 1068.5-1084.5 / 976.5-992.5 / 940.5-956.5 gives 15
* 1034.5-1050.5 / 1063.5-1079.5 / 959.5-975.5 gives 8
